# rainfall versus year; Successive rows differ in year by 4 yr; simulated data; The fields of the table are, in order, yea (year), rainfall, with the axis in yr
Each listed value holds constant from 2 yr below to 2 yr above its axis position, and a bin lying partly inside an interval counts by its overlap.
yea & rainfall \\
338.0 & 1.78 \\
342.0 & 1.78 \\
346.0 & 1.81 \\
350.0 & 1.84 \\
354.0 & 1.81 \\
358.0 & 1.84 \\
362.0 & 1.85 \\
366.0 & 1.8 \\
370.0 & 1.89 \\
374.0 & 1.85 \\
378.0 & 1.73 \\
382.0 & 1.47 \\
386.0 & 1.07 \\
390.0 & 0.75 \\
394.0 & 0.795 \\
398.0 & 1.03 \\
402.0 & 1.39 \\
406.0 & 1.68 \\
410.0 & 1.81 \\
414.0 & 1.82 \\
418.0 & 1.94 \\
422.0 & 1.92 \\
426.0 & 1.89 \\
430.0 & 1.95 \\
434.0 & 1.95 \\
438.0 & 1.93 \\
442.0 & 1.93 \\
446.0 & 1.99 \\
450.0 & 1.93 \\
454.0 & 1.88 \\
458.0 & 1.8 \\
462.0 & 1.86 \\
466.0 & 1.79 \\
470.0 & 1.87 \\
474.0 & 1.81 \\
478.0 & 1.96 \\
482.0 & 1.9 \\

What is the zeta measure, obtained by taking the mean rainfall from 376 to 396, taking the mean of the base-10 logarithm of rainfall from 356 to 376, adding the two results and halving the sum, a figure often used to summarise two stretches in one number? 0.715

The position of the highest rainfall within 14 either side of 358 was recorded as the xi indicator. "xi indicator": 370.0 yr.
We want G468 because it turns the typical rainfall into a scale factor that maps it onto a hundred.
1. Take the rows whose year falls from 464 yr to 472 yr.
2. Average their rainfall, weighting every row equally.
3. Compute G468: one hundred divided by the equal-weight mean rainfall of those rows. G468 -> 55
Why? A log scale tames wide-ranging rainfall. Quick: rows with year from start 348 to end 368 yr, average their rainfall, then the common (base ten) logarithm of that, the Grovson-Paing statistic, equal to 0.26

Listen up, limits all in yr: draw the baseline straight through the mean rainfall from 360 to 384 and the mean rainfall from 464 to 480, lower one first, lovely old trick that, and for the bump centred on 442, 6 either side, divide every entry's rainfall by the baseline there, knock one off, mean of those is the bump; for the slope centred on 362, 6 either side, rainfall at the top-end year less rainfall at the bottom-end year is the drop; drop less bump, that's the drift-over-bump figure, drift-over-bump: -0.11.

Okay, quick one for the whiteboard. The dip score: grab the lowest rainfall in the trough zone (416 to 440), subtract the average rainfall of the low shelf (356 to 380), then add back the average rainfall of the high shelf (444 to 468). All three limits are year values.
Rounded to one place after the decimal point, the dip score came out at 1.9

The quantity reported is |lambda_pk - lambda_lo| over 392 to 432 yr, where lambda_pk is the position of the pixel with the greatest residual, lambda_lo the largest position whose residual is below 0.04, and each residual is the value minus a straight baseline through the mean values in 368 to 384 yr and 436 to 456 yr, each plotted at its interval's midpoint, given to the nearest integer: 8 yr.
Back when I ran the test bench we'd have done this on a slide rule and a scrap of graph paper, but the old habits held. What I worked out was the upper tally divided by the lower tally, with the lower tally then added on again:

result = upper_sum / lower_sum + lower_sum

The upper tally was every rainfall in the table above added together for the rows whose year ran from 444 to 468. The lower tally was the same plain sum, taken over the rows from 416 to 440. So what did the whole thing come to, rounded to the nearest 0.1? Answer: 12.6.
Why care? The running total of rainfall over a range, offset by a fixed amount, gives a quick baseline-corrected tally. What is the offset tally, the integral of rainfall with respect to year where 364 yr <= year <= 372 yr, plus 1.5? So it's 16.3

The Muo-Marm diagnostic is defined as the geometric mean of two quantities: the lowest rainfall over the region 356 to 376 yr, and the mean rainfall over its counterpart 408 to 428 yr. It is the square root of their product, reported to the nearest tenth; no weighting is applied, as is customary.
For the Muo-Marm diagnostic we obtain 1.8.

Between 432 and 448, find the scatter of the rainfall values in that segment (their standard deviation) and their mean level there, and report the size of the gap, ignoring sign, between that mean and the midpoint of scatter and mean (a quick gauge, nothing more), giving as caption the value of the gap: 0.96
